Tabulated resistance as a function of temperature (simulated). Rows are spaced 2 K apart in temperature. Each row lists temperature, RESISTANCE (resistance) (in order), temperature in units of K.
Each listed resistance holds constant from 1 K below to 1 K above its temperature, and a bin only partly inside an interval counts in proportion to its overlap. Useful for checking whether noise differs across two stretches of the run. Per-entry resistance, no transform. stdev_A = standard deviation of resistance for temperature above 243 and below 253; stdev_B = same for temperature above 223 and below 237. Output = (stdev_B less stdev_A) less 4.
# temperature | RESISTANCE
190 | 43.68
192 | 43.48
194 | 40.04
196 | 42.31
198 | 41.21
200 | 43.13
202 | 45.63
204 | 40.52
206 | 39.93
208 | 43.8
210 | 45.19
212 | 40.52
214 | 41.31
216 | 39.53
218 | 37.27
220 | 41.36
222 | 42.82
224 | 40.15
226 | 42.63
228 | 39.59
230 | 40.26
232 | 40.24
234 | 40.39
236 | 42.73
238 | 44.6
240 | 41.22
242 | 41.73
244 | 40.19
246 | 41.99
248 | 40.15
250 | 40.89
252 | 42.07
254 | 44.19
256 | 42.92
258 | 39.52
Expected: -3.66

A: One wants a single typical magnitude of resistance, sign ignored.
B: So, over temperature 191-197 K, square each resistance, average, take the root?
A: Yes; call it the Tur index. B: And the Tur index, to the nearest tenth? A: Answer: 42.0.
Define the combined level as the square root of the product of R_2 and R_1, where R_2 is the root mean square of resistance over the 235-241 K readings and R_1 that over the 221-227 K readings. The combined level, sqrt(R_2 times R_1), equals 42.4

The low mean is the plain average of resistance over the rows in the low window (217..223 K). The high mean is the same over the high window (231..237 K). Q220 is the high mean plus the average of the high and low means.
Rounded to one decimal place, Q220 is 81.9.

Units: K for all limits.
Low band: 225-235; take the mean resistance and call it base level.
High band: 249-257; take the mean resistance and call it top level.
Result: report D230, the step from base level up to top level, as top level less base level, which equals 1.9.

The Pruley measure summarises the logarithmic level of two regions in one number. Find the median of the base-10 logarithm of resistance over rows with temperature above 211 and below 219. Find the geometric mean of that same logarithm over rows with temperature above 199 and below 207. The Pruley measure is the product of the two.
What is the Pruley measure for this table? 2.60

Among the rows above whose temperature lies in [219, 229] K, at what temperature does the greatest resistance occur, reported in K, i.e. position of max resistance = 222 K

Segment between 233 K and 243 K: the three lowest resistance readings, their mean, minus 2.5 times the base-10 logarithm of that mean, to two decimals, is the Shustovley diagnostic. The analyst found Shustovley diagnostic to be -4.03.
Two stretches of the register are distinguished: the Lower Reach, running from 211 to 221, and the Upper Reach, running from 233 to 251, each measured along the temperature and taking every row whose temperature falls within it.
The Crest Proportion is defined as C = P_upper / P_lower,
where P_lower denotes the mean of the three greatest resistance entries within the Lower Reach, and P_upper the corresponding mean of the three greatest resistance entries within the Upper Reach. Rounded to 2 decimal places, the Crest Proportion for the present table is 1.05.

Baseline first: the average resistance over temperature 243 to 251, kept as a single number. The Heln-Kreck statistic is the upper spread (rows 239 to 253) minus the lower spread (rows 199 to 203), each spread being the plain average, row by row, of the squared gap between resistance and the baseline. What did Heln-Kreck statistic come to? -14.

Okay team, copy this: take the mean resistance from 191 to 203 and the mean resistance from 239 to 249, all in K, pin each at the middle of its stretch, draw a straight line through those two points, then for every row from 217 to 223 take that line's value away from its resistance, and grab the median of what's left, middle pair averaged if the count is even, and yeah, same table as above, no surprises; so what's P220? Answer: -0.5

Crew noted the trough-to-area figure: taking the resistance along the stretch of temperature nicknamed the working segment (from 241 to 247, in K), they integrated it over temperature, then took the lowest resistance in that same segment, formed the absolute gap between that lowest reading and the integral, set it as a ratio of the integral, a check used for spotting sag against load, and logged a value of 0.838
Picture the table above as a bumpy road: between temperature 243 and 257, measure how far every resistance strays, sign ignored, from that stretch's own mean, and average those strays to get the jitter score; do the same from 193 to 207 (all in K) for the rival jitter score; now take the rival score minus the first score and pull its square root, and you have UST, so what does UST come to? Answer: 0.66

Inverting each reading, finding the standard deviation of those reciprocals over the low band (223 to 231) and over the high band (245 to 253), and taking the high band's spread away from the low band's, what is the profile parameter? 0.0002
